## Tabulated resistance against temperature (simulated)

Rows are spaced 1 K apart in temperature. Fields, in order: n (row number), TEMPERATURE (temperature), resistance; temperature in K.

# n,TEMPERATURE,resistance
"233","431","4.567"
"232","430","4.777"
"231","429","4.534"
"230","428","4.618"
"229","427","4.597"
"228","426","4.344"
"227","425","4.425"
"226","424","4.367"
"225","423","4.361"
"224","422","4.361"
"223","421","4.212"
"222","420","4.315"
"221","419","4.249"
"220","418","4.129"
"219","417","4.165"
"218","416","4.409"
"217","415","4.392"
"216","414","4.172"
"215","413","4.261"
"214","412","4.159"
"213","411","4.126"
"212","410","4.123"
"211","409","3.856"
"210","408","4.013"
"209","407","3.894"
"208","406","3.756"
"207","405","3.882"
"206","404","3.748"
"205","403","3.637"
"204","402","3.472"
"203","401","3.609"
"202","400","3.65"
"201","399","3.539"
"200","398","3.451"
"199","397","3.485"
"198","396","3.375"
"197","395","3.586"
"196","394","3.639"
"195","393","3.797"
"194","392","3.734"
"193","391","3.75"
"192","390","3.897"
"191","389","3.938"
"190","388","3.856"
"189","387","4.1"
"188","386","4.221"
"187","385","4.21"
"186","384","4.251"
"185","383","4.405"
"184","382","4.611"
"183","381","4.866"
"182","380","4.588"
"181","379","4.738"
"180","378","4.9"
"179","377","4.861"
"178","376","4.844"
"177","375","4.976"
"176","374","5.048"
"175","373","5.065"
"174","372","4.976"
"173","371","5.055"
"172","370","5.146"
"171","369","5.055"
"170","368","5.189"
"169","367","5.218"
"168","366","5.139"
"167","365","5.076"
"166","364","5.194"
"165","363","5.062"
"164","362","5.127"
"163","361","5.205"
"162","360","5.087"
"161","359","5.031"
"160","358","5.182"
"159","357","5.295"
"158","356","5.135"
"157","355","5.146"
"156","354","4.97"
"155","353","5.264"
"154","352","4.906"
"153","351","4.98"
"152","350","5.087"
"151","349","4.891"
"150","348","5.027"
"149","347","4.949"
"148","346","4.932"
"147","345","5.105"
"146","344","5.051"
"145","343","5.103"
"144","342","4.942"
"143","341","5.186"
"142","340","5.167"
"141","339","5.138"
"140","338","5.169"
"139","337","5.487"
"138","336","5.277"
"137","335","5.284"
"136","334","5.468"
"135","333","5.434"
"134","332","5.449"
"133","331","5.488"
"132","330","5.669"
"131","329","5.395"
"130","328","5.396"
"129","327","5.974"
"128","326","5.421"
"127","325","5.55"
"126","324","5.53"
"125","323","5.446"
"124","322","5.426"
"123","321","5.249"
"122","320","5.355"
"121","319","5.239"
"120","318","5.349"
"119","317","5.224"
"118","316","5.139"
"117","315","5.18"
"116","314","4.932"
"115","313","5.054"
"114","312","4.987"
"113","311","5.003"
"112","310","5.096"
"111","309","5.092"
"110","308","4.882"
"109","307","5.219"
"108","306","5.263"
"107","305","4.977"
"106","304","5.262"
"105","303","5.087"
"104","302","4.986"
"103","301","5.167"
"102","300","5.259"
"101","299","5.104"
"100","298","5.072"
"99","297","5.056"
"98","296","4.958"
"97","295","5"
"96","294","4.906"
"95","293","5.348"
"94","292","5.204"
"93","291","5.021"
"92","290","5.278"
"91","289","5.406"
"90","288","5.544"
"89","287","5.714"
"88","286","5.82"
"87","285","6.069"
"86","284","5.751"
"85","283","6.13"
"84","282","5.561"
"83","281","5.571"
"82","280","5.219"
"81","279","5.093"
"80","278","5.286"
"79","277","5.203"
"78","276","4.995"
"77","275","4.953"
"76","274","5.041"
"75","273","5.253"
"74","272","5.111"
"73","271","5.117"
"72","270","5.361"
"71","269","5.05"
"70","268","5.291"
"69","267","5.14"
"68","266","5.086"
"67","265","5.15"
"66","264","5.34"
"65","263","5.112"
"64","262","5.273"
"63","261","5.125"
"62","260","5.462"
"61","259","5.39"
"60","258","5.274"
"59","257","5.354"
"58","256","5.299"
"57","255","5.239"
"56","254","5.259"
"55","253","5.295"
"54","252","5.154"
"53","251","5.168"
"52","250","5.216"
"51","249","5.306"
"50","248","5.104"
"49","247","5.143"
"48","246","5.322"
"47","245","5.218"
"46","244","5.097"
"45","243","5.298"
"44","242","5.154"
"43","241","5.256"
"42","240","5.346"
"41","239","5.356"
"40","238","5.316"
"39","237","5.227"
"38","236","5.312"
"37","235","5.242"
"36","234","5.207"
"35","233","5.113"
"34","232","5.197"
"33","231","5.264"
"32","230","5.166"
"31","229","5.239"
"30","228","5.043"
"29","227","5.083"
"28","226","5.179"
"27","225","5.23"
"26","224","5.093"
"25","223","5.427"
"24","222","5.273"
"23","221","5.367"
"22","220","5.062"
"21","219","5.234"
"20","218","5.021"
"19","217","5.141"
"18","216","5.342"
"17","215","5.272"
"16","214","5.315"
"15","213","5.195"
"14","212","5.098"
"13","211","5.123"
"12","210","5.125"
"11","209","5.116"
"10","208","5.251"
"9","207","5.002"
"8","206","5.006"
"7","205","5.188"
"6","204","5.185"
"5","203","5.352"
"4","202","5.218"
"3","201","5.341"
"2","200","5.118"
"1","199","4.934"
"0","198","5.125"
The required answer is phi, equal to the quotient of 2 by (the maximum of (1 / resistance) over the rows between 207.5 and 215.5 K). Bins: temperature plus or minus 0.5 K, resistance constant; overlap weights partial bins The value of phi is 10.2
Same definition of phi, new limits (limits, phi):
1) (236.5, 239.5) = 10.5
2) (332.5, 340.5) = 10.3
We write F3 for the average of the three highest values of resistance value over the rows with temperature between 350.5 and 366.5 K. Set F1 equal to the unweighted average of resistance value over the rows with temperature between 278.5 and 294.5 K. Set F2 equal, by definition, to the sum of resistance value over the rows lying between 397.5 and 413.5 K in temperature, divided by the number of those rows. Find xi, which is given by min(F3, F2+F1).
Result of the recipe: 5.25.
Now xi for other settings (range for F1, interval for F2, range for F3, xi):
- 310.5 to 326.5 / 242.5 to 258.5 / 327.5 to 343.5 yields 5.55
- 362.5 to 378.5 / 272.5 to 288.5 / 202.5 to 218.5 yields 5.34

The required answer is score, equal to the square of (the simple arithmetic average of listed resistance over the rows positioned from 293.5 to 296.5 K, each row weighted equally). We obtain 25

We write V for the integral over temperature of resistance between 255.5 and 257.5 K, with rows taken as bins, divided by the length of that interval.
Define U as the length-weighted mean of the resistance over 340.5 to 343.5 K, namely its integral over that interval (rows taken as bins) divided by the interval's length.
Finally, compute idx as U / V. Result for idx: 0.95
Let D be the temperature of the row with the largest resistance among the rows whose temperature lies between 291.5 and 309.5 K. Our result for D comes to 293 K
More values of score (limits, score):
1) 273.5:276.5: 25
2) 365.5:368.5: 27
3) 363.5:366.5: 26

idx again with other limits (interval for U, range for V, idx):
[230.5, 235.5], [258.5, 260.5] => 0.96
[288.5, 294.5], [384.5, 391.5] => 1.30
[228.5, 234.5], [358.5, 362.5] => 1.02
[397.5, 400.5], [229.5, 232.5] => 0.68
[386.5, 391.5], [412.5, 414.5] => 0.93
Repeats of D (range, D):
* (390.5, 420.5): 416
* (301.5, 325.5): 325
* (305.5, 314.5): 306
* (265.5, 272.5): 270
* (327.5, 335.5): 330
